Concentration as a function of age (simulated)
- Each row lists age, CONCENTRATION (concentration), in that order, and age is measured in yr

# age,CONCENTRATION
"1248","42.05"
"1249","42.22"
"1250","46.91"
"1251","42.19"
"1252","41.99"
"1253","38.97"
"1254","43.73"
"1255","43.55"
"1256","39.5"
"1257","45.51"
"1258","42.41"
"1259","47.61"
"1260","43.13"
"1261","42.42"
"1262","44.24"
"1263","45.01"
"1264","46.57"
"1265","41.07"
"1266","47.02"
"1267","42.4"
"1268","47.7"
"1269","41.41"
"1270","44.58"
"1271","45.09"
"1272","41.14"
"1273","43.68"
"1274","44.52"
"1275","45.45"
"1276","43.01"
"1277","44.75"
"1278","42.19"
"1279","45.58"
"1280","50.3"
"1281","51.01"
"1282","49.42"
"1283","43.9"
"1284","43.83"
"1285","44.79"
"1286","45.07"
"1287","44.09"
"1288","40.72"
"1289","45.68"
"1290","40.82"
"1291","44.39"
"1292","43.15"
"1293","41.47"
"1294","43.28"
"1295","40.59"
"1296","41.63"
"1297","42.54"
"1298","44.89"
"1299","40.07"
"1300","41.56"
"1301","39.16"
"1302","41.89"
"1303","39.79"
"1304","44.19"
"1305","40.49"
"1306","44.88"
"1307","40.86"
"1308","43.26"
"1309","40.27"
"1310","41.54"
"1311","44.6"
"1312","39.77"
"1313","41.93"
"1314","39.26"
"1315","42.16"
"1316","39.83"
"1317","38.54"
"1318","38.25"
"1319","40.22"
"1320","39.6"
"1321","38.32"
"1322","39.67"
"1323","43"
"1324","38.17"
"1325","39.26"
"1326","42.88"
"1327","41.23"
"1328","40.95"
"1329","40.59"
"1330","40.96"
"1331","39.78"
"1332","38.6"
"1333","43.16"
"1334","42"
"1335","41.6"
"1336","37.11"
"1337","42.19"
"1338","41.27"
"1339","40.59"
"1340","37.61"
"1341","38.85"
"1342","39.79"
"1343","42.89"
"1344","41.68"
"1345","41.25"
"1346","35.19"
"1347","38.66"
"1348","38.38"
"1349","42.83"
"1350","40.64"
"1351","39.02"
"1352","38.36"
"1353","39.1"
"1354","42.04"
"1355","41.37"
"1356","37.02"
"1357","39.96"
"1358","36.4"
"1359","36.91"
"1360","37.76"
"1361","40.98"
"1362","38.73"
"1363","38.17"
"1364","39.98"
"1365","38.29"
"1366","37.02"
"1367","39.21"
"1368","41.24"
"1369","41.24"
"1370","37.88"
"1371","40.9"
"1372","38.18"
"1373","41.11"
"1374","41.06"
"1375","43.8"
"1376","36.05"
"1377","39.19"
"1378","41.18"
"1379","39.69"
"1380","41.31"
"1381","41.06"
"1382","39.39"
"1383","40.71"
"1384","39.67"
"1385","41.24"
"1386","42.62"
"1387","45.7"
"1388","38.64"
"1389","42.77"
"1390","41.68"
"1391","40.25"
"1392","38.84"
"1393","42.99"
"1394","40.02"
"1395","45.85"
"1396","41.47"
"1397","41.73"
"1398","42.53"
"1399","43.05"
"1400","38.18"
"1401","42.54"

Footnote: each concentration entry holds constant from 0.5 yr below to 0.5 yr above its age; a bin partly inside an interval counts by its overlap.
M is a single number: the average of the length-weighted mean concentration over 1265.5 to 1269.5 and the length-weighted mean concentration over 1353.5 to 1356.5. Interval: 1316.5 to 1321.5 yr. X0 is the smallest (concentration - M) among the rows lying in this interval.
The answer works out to -4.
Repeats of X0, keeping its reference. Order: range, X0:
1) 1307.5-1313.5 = -3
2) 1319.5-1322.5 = -4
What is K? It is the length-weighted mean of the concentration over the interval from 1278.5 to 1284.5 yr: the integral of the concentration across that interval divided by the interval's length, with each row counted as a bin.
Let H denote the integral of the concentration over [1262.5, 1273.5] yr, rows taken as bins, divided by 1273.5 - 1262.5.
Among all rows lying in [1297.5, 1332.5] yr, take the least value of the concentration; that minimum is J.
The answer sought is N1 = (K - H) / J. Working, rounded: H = 44.2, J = 38.17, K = 47.3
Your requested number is 0.084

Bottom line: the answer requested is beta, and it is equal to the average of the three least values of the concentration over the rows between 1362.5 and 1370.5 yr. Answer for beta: 38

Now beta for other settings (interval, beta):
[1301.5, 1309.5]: 40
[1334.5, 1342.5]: 38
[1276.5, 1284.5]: 43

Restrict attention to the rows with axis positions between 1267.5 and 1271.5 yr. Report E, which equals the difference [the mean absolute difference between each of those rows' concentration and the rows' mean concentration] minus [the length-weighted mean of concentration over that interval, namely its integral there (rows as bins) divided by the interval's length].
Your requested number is -43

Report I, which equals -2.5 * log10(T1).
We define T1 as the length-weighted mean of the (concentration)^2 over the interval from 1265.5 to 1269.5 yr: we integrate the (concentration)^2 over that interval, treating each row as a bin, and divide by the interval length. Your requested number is -8.25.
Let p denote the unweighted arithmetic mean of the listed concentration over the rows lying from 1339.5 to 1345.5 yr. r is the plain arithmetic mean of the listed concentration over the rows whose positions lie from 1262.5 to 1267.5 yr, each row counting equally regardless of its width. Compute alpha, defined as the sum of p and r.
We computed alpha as 84.8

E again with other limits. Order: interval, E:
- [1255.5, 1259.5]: -41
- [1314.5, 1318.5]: -38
